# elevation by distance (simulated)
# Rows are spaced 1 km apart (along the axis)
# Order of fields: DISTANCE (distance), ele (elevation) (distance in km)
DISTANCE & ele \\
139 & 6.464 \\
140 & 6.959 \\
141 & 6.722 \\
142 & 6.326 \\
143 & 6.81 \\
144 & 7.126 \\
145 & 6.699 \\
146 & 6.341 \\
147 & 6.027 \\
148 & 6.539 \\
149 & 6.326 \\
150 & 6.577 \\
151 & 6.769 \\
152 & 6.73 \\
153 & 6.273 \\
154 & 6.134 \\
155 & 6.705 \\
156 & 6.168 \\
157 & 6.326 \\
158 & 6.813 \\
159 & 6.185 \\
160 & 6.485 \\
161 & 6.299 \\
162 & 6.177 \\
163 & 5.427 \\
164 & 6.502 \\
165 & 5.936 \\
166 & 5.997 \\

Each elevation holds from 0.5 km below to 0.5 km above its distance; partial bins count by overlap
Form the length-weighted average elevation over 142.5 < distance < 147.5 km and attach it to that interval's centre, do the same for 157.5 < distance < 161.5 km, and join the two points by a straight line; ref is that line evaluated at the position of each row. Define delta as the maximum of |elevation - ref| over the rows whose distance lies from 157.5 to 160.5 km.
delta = 0.35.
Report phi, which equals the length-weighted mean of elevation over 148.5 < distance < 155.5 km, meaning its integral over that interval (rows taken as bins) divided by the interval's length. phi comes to 6.50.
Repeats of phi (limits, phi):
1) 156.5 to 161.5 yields 6.42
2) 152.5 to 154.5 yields 6.20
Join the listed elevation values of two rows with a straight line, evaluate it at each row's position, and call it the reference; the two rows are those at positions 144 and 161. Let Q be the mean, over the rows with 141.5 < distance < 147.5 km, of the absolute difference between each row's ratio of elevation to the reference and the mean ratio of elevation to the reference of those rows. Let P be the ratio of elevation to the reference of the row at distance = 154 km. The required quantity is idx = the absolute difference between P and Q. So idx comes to 0.88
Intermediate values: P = 0.92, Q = 0.042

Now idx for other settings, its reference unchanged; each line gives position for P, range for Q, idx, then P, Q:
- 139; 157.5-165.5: 0.84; 0.88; 0.042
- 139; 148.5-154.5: 0.85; 0.88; 0.030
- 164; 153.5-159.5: 1.02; 1.06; 0.038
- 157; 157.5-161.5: 0.95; 0.97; 0.028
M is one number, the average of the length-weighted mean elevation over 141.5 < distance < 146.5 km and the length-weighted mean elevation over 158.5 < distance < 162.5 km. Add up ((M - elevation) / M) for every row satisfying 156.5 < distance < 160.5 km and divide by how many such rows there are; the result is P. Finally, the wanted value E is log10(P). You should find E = -2.5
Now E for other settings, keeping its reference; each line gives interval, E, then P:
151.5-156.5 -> -2.0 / 0.0110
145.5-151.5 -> -2.2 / 0.0067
